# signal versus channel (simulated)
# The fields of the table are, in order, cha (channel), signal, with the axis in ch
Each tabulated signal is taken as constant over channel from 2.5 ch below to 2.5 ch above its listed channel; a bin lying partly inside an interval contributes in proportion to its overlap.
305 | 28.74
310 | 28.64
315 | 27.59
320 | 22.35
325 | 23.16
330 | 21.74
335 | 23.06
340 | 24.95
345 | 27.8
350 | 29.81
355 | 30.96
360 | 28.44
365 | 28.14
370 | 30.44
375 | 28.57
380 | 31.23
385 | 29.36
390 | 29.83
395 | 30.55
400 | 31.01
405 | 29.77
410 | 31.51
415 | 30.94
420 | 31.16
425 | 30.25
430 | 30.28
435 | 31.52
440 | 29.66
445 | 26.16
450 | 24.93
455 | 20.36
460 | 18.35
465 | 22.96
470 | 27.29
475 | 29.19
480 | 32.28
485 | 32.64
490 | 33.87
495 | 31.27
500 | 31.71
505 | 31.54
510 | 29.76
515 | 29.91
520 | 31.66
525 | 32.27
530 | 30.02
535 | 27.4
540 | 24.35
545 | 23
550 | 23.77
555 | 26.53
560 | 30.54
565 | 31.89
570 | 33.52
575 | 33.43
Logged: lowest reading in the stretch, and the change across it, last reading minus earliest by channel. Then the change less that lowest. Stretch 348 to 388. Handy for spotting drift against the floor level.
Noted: -29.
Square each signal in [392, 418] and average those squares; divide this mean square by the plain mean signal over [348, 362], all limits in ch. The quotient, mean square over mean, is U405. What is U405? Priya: 32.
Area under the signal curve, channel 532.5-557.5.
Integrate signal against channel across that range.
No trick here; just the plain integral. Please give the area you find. 625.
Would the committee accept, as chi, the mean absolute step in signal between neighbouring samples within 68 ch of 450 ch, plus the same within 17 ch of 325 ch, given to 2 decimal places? 3.55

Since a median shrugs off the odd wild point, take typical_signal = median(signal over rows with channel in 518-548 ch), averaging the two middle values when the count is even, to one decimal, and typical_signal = 28.7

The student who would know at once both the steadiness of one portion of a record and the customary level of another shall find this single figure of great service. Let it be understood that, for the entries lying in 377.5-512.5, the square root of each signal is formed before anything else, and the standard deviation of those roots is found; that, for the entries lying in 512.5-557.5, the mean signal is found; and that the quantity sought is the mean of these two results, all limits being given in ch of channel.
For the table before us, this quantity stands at 14.0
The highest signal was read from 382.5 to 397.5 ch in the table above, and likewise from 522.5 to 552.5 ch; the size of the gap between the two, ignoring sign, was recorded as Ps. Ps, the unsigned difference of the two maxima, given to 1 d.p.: 1.7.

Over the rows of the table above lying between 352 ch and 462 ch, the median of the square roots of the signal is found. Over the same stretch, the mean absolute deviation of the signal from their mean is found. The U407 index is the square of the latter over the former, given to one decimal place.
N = 1.1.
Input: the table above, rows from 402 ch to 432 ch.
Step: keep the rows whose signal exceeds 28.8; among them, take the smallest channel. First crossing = 405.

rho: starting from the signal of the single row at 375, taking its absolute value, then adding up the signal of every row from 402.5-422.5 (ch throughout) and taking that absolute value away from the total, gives 95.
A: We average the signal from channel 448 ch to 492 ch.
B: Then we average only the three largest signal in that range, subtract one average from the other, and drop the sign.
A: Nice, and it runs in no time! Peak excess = 6.1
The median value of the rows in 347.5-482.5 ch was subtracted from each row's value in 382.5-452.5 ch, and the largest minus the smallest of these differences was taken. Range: 6.6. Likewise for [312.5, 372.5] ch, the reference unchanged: 9.2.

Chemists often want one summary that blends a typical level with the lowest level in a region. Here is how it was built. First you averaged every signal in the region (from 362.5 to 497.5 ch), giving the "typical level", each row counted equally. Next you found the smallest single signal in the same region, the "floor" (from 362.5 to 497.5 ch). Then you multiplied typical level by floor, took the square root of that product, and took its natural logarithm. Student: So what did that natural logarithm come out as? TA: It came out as 3.14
